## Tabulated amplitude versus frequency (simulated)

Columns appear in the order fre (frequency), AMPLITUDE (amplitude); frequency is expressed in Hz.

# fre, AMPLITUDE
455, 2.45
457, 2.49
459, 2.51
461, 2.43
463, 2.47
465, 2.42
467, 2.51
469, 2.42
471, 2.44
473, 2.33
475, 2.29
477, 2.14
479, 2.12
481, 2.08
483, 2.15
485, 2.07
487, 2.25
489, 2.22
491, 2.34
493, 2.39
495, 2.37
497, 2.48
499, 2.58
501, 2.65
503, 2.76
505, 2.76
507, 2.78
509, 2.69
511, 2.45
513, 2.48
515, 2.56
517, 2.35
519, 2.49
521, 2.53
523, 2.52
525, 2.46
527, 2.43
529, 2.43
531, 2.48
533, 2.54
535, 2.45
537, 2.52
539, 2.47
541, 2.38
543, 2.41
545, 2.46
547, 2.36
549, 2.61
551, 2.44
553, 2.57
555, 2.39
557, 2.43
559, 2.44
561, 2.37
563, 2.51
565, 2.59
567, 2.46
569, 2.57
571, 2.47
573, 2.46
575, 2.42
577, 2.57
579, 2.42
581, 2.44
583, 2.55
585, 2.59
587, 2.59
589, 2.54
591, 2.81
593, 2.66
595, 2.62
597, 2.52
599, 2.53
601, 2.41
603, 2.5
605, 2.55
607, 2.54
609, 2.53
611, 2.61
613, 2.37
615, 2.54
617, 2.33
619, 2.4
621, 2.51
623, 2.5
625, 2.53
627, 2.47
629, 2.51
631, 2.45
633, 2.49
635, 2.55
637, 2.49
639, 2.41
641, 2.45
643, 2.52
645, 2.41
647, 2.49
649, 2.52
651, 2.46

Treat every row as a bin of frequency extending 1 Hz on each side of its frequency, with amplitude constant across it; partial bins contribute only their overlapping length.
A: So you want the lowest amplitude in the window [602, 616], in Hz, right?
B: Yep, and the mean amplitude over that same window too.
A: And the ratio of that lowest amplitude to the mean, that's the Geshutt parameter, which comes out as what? 0.940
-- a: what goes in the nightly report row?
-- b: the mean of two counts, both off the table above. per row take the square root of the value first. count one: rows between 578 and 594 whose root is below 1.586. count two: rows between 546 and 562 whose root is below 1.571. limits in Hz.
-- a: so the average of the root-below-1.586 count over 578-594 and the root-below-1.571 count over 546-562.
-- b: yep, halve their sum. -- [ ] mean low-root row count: 4.0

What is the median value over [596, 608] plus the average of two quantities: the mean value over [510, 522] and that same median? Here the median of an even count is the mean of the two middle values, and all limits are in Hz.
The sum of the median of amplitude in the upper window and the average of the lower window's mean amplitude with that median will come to 5.03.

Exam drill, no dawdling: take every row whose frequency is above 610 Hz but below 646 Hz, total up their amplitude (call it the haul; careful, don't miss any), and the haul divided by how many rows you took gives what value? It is 2.47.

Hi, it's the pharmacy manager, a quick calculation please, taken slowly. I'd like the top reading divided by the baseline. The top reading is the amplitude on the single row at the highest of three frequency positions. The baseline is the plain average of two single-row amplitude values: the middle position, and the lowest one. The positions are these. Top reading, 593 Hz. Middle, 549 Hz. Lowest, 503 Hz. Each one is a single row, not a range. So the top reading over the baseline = 0.99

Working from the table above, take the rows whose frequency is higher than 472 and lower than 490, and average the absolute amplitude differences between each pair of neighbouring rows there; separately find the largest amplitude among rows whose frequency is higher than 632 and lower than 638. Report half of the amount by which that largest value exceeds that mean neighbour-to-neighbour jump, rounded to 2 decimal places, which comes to 1.24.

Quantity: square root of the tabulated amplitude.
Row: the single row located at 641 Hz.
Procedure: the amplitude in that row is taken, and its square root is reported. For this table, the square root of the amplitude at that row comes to 1.57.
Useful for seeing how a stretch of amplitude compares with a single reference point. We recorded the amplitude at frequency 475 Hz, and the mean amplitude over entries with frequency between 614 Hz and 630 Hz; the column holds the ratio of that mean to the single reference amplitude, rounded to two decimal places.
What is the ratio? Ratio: 1.08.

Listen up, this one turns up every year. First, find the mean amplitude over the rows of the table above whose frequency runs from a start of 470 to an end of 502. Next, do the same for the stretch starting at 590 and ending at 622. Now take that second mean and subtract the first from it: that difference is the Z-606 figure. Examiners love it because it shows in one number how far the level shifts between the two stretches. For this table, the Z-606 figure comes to 0.22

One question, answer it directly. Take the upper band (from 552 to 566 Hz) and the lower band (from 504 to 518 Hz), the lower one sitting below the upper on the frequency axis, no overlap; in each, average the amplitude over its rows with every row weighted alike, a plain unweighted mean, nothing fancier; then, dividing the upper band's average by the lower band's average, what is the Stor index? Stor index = 0.957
